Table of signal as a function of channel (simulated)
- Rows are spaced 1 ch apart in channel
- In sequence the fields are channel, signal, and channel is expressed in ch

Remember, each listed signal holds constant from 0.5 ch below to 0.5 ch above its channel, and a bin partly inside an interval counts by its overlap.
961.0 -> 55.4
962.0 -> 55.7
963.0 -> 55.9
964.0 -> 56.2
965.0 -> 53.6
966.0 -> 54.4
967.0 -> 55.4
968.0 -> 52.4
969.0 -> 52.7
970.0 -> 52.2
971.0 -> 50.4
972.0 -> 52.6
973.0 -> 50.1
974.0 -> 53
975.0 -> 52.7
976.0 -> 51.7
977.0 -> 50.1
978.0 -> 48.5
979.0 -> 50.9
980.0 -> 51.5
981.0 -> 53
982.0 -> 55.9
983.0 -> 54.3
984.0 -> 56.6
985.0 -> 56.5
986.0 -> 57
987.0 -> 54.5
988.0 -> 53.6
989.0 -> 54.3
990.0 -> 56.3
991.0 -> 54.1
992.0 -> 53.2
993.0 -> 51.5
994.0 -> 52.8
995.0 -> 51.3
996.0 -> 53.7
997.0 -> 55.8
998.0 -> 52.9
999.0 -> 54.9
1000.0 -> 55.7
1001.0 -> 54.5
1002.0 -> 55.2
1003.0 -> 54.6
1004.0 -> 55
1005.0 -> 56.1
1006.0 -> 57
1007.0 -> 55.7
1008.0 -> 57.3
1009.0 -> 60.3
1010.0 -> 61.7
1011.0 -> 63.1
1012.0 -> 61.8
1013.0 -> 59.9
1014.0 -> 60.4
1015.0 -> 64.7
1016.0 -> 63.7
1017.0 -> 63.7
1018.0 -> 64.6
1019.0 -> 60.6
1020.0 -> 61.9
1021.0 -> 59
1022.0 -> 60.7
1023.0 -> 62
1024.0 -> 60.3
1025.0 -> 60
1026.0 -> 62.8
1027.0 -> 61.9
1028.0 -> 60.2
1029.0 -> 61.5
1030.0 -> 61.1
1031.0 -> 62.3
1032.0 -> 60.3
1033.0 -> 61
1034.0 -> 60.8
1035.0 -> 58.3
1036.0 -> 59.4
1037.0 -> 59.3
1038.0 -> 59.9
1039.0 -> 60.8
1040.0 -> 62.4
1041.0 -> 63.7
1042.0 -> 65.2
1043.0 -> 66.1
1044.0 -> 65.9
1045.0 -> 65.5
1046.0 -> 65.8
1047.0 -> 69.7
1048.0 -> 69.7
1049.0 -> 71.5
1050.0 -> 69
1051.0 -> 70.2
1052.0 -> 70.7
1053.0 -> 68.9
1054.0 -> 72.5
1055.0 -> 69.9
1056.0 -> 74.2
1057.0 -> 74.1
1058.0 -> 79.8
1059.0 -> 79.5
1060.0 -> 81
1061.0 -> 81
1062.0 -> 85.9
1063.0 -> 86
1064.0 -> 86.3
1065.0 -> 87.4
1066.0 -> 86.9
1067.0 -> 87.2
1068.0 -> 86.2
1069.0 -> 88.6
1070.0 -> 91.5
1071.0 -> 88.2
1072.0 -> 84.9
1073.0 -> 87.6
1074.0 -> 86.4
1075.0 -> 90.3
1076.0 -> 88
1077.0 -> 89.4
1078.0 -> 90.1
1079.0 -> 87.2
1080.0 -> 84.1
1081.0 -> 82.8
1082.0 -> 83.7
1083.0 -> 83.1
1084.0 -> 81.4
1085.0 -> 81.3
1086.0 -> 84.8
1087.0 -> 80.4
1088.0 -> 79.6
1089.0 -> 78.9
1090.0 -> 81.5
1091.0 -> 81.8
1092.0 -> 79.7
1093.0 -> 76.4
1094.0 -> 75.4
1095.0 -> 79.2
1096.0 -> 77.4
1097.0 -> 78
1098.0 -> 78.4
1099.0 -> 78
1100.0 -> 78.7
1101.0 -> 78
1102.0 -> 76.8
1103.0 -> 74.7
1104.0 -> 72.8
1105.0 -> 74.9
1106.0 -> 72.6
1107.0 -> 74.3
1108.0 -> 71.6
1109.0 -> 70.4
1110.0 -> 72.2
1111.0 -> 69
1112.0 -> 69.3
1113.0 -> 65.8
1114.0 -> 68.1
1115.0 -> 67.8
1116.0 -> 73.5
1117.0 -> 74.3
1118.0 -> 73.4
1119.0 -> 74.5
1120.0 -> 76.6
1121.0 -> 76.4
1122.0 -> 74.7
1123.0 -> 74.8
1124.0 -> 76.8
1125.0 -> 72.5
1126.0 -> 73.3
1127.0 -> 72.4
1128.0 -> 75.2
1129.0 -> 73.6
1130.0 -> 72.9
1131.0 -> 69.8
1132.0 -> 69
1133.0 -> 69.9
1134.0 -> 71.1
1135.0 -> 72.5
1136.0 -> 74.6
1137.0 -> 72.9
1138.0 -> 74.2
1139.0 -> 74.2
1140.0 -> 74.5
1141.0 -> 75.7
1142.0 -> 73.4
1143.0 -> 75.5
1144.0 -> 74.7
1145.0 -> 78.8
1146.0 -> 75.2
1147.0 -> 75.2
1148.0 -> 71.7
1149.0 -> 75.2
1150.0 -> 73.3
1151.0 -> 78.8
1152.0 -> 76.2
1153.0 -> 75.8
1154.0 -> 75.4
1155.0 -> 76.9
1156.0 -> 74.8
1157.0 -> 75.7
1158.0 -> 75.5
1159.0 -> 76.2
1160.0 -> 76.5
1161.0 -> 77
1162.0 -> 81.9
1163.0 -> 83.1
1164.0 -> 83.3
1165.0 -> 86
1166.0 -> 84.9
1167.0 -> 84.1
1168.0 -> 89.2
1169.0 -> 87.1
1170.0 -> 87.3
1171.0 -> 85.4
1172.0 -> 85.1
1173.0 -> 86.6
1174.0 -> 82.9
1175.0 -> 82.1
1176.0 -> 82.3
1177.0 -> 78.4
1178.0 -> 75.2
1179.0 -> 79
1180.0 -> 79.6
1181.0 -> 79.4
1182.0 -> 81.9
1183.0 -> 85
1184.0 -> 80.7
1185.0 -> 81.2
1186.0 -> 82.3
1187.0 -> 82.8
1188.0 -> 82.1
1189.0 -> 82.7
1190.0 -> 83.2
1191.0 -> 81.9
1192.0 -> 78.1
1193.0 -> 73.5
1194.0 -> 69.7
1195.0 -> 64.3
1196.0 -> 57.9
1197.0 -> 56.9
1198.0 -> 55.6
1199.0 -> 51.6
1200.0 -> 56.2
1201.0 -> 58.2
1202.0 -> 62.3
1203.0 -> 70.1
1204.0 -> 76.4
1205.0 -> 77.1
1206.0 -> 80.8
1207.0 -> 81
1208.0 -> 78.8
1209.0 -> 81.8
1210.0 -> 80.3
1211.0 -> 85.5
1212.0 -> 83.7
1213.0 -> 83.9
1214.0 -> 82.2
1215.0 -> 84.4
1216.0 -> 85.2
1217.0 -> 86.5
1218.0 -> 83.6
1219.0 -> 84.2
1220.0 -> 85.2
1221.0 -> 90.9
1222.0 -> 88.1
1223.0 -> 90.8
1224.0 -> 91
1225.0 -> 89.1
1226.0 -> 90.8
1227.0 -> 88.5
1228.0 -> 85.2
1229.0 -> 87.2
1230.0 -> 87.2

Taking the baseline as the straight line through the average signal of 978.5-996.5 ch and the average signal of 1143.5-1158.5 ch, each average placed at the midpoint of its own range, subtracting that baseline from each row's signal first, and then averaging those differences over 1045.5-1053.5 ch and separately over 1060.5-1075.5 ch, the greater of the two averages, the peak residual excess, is 22.4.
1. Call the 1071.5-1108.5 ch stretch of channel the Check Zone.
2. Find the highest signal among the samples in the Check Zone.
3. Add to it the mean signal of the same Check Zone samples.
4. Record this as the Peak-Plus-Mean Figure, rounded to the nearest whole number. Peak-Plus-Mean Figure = 171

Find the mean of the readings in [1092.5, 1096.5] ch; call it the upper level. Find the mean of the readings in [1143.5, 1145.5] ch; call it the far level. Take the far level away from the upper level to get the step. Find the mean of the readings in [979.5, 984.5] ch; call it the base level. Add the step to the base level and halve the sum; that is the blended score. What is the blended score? 27.3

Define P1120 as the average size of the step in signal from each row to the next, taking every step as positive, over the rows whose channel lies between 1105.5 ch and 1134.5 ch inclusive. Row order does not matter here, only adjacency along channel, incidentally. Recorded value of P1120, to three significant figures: 1.74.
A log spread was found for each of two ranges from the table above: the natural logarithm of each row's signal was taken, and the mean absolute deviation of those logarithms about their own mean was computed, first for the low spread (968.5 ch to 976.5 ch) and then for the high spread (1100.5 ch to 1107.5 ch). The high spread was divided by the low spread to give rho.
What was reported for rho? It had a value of 1.1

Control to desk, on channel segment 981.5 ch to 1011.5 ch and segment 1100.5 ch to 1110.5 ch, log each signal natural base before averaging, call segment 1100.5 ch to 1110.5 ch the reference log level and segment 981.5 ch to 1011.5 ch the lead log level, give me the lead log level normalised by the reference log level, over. 0.934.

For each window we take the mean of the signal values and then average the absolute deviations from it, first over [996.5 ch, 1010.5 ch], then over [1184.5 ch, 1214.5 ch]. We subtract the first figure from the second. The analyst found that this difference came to 7.6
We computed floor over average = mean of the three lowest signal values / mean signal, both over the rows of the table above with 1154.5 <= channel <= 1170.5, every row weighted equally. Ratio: 0.93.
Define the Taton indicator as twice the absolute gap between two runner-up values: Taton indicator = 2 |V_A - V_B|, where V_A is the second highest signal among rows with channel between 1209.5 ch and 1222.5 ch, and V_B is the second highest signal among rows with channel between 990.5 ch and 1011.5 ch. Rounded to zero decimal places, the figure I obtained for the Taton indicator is 53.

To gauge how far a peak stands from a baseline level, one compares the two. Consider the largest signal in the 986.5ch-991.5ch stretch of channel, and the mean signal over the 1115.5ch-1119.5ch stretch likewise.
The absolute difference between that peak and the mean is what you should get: 18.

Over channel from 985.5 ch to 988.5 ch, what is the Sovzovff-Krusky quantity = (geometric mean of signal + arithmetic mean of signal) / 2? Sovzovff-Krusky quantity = 55.0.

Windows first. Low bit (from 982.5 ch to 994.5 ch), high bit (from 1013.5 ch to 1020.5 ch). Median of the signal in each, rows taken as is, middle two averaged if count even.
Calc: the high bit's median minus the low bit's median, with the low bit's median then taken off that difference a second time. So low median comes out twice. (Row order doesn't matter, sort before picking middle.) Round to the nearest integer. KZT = -45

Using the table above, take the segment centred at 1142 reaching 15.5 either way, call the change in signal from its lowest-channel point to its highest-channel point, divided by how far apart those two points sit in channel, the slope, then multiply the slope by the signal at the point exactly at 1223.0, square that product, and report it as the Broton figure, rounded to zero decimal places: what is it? 100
